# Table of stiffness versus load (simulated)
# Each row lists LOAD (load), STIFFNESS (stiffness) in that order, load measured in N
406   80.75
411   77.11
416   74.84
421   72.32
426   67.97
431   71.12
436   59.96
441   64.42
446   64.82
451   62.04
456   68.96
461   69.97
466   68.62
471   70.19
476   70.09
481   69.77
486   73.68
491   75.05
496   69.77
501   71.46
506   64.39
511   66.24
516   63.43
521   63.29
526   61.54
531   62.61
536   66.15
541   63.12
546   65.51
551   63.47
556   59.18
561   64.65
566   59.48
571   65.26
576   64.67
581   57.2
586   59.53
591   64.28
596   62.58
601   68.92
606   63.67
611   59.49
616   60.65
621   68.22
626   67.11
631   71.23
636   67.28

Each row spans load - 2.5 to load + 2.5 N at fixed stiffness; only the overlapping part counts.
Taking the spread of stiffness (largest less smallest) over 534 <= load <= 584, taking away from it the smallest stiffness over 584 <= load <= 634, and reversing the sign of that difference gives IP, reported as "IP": 50.5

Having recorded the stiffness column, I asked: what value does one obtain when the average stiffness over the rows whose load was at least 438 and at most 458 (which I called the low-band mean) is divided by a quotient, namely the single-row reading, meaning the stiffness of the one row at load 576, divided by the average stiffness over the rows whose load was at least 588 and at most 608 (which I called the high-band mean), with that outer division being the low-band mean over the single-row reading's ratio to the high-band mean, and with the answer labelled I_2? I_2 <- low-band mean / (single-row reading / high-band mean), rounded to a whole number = 65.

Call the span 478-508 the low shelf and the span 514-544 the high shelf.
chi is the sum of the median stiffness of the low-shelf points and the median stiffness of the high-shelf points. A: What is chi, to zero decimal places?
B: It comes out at 134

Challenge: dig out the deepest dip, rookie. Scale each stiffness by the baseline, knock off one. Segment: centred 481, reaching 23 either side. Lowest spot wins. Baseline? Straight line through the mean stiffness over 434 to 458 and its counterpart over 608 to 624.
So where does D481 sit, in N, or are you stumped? 466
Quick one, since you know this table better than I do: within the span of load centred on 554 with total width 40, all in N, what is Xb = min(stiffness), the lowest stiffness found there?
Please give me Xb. 59.18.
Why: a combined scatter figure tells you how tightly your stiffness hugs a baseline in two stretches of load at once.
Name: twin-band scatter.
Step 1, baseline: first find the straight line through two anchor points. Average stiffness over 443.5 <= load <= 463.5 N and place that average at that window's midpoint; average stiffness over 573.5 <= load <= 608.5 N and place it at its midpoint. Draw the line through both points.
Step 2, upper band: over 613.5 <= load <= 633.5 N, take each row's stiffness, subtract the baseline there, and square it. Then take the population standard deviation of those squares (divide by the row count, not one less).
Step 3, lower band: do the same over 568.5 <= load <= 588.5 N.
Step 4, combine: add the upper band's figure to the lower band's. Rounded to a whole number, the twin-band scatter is 44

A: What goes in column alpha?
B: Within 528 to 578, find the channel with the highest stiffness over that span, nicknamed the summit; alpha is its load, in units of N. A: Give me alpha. 536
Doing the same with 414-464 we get 416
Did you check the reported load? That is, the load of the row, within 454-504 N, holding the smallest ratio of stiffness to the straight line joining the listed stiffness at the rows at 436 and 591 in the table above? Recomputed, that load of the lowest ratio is 466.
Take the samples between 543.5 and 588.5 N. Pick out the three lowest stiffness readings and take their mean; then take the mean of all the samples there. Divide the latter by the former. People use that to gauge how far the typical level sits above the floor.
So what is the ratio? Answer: 1.06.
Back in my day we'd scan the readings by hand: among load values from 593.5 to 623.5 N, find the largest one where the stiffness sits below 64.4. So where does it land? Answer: 616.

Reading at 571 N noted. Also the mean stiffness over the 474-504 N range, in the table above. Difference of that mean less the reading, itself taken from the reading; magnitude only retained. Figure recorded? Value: 59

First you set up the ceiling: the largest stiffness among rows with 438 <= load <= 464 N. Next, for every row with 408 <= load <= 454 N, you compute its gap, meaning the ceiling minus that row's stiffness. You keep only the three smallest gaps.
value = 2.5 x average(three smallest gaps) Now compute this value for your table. -12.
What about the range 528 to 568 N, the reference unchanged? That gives 11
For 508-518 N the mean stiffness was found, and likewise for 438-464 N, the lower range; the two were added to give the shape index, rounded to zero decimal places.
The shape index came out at 131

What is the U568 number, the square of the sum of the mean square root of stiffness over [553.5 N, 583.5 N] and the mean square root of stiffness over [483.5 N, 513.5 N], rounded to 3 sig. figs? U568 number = 263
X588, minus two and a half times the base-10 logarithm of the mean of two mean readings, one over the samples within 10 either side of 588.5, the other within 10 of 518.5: -4.49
